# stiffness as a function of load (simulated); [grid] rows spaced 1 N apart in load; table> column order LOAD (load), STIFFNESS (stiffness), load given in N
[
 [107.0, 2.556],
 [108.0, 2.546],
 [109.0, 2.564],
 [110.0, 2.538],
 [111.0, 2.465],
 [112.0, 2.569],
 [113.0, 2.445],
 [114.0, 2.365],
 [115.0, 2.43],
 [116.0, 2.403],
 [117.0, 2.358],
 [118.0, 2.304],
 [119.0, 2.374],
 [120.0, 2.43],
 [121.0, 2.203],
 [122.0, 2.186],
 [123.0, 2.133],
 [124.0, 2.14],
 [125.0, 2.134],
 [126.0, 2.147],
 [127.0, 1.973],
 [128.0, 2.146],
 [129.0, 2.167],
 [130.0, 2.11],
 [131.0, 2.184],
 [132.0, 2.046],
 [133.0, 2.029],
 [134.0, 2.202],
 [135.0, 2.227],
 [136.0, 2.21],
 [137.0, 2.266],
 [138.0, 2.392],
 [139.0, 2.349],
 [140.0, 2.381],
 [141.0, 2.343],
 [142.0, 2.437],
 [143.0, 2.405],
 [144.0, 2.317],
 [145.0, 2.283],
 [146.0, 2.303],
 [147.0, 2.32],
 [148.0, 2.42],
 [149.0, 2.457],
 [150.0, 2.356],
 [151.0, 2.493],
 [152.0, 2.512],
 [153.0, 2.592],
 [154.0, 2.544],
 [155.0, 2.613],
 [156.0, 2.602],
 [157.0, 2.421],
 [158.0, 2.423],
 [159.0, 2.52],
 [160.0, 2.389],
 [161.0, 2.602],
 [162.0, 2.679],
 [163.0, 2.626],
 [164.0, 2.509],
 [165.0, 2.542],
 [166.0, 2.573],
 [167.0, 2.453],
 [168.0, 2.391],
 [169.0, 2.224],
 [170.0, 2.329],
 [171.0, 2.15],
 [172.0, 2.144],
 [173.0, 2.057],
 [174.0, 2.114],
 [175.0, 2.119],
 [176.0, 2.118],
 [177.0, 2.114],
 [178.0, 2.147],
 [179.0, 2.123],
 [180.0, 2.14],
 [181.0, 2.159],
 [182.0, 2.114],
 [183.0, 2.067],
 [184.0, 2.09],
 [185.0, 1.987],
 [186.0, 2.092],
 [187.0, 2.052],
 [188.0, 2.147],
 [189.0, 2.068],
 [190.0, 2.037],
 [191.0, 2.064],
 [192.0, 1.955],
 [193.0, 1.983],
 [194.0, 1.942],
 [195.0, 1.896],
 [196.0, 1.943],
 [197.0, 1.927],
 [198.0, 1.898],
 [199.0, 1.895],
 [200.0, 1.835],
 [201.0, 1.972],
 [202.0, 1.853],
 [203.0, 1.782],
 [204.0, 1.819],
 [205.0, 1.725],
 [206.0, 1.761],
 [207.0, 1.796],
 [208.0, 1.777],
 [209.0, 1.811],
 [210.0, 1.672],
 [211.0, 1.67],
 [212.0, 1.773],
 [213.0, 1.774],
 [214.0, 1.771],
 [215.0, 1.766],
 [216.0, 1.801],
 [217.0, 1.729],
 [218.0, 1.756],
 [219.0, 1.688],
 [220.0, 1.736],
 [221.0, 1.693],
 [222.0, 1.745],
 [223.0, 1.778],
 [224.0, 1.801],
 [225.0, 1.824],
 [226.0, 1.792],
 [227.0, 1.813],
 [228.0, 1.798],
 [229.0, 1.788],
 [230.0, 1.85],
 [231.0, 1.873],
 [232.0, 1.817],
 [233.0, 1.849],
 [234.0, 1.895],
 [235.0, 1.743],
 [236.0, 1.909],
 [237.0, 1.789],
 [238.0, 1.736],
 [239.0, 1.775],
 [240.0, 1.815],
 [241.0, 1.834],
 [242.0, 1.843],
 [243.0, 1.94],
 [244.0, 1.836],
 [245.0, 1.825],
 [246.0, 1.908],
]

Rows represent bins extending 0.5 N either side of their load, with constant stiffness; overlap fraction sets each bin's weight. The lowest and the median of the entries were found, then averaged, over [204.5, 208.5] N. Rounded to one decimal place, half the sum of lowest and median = 1.7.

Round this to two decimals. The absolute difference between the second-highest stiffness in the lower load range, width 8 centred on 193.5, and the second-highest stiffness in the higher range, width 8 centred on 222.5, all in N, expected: 0.24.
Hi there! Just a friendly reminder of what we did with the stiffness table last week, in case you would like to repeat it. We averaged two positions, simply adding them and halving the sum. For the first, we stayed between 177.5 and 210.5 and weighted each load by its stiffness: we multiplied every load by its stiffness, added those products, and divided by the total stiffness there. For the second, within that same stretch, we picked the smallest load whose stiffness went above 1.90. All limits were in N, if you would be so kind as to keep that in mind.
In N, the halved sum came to 185.7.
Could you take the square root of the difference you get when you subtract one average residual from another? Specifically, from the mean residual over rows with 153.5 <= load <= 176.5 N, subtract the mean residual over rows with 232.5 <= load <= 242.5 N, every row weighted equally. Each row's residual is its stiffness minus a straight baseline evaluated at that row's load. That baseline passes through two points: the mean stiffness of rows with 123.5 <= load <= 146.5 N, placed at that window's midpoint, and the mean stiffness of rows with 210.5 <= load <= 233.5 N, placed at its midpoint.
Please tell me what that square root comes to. 0.45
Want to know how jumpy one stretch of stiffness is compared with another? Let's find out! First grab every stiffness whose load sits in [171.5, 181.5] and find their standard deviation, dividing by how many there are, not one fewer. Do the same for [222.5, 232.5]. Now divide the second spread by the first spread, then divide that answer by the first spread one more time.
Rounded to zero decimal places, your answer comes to 39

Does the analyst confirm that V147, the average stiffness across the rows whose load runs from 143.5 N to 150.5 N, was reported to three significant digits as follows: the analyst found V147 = 2.35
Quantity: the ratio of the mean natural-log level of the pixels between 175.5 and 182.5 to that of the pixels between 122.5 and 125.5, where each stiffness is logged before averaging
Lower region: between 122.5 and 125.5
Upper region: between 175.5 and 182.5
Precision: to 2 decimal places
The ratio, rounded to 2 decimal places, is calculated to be 1.00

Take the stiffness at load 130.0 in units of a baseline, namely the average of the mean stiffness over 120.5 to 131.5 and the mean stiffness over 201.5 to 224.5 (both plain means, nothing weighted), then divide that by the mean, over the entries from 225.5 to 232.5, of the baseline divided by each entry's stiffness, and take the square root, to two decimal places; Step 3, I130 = 1.00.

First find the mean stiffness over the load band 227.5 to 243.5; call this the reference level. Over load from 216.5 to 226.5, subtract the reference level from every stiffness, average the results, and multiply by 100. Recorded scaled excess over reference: -7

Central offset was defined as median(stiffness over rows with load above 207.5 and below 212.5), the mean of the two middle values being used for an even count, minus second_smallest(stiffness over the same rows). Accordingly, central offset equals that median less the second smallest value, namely 0.10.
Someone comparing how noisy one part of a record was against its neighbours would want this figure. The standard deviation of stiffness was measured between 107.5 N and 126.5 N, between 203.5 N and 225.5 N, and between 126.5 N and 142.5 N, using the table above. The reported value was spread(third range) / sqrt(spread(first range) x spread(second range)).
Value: 1.6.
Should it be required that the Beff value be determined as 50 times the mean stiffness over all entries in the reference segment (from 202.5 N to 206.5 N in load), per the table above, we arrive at 89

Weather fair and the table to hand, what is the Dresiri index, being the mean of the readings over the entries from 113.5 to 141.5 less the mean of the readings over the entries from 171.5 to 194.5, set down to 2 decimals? 0.16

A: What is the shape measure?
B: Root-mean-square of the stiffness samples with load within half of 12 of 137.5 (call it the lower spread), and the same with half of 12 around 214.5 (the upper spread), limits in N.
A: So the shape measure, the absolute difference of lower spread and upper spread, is 0.53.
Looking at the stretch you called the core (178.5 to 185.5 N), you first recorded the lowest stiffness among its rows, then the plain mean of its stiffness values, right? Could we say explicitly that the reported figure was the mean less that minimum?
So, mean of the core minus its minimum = 0.11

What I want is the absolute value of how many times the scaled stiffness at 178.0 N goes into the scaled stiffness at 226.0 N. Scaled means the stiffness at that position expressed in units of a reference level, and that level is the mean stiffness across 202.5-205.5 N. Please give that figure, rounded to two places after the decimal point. 0.83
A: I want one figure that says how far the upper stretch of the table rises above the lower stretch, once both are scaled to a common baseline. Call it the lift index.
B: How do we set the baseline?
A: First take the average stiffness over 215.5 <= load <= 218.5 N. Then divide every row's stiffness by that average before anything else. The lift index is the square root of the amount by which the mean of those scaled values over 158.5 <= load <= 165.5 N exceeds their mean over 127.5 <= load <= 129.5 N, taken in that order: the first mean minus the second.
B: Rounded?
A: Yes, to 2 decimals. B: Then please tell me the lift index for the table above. 0.47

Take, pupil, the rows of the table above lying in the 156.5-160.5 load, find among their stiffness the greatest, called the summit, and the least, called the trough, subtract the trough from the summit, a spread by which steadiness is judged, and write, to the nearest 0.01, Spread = 0.13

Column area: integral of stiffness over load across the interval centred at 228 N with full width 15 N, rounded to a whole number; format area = 27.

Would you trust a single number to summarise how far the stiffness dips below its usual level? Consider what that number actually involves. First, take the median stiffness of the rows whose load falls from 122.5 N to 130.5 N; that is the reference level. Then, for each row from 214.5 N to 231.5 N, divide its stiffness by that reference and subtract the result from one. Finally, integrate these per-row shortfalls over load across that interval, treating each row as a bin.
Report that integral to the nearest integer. 3 N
